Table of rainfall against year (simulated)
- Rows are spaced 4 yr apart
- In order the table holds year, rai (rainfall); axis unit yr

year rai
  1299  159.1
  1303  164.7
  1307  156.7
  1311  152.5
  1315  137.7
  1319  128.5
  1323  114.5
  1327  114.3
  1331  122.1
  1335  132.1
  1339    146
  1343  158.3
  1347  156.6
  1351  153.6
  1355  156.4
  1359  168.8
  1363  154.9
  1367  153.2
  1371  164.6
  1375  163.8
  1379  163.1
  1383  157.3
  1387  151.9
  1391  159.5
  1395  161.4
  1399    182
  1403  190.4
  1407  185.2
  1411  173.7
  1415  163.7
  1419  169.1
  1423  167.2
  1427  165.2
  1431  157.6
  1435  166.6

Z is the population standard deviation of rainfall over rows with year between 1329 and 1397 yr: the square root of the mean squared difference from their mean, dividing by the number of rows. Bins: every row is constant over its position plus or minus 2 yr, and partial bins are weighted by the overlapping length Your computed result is 11.4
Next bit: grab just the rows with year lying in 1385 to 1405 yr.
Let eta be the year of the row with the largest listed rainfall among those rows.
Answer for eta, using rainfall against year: 1403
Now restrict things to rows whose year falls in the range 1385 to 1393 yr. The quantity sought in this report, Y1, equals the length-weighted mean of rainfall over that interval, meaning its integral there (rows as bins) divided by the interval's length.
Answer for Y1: 156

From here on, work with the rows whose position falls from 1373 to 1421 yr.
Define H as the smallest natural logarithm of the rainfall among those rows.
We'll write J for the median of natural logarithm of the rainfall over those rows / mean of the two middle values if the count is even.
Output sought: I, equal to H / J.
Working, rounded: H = 5.02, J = 5.10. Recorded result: 0.985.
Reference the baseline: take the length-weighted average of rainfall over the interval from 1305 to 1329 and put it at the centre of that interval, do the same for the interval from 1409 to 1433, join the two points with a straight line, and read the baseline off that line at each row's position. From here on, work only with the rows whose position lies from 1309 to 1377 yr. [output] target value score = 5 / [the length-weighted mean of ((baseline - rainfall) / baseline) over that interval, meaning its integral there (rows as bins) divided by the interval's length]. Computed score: -205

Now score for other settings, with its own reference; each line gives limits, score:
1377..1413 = -71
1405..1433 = -237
